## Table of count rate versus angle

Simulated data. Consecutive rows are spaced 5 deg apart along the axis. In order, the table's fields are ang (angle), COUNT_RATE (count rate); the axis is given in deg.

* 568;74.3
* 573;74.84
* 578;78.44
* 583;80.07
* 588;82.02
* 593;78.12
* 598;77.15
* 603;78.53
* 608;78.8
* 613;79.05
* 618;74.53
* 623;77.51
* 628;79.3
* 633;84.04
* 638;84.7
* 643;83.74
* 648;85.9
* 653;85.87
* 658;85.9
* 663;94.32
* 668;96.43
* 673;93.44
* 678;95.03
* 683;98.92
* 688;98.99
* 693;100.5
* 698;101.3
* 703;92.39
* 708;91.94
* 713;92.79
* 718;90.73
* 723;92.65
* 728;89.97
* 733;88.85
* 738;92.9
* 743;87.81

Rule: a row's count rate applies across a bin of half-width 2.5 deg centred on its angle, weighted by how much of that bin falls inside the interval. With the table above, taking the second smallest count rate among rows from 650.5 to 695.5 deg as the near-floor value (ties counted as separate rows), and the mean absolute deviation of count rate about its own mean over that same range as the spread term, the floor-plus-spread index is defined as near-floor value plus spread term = 90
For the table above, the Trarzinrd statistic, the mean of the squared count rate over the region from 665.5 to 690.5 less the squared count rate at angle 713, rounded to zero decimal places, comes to 719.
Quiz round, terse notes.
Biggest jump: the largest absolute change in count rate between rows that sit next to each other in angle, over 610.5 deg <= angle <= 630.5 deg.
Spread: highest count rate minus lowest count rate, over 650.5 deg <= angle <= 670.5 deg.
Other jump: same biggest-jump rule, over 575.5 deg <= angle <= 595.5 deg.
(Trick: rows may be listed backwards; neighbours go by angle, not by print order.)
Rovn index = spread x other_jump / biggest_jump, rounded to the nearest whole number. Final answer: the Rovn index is 9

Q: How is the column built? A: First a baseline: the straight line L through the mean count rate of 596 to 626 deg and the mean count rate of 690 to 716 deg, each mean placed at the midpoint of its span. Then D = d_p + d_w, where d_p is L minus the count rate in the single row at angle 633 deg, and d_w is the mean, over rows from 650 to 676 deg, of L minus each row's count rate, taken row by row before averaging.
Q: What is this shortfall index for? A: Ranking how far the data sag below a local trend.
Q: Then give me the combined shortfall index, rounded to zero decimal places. -5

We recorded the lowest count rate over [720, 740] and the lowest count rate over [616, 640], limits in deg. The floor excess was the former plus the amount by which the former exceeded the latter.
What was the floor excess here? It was 103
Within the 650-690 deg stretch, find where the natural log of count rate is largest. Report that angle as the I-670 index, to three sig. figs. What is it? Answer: 688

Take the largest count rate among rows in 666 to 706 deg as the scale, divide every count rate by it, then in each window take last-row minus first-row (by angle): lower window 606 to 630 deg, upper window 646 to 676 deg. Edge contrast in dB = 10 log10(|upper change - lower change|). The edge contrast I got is -11.6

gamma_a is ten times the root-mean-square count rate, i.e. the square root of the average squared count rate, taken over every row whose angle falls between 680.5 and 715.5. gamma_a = 968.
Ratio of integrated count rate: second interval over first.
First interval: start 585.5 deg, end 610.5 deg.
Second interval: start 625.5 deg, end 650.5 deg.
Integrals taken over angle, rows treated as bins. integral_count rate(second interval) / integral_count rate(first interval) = 1.06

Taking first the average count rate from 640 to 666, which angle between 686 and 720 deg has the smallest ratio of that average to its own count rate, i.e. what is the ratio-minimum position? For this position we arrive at 698 deg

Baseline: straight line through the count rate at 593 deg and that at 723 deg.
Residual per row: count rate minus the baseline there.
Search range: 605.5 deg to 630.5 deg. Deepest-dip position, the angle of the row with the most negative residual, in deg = 618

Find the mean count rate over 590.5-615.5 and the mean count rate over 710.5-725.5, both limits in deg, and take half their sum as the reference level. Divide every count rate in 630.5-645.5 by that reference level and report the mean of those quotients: 0.99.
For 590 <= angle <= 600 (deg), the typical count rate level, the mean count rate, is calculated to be 78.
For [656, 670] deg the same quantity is 92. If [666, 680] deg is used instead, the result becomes 95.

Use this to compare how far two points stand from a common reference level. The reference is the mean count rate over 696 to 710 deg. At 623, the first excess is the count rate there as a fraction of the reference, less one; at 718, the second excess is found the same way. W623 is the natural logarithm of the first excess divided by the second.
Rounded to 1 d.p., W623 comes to 1.4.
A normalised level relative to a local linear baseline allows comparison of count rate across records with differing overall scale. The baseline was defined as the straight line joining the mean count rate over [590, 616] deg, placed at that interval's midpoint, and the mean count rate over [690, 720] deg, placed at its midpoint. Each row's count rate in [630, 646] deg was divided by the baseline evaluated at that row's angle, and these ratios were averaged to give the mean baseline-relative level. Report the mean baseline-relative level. 1.00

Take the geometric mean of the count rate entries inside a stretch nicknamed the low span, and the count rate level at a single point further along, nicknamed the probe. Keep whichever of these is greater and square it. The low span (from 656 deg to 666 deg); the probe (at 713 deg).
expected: 8610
